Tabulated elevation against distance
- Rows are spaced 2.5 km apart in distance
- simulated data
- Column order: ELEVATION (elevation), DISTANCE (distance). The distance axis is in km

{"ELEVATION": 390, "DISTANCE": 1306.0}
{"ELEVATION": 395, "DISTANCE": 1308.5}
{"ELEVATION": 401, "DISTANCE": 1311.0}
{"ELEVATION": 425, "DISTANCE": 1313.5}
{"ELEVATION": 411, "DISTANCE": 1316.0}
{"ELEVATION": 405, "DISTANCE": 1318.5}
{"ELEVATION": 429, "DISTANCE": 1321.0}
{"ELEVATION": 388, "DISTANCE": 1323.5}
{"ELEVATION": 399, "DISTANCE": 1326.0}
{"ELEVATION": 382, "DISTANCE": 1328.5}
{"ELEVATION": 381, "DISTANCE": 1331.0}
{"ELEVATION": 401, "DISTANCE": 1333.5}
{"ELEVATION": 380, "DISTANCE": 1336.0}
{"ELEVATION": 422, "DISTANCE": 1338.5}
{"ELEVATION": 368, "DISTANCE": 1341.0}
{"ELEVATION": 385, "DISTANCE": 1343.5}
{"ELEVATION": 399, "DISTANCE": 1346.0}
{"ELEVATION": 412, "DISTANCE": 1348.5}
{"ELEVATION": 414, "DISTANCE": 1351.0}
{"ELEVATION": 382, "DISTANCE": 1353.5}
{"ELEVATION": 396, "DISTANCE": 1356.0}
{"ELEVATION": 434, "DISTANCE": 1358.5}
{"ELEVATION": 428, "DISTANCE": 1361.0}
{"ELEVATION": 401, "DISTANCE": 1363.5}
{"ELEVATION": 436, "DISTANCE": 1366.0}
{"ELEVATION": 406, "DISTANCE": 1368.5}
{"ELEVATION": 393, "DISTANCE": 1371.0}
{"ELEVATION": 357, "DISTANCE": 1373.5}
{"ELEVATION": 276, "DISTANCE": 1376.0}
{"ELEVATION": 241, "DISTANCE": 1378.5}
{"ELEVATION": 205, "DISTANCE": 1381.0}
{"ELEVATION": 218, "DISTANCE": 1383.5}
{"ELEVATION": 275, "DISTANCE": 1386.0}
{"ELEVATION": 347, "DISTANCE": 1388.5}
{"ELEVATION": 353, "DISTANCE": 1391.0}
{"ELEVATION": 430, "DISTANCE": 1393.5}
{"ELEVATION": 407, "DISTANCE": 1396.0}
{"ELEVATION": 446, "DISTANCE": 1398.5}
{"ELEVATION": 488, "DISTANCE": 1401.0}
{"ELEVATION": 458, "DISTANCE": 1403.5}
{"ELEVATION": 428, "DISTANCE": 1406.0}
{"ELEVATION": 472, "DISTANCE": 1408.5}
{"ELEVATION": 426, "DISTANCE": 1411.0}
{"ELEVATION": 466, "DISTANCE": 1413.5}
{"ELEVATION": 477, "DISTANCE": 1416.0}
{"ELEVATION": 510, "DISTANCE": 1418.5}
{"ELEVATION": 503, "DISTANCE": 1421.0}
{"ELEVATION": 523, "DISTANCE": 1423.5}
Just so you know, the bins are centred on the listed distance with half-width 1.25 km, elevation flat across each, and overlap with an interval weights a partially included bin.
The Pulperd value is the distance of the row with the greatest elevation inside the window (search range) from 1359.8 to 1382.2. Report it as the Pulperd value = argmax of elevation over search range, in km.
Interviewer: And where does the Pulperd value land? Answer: 1366.0 km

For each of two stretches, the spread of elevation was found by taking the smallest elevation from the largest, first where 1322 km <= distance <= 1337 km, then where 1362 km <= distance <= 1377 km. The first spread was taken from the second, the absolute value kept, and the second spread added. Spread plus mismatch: 299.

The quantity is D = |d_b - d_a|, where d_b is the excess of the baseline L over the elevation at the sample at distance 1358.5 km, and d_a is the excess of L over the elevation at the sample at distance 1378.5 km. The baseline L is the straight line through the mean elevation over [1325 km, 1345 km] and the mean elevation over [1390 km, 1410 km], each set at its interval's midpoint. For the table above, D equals 207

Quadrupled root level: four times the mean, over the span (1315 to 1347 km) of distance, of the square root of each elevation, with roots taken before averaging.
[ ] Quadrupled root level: 79.6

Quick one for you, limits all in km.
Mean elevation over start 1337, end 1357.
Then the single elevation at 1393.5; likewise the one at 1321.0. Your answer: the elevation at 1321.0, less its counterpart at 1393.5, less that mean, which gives -398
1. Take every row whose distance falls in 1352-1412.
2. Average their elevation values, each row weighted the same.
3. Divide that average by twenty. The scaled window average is 19.0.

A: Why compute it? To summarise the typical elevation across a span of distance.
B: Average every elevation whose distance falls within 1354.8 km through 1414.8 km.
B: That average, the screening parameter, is 383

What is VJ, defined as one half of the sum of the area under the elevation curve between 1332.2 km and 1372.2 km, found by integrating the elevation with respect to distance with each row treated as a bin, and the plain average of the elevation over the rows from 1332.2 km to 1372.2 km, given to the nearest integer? 8273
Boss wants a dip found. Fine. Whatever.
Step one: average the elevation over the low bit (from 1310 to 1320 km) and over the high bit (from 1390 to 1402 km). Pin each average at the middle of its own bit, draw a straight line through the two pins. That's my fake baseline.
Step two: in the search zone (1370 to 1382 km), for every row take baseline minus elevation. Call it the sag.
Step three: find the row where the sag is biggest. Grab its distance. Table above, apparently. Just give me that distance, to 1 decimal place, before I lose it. 1381.0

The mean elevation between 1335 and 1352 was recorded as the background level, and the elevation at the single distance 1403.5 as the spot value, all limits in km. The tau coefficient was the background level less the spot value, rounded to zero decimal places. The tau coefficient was -61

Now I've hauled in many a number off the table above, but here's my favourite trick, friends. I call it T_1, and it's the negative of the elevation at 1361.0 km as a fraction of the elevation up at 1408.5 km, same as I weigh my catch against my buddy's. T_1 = -0.91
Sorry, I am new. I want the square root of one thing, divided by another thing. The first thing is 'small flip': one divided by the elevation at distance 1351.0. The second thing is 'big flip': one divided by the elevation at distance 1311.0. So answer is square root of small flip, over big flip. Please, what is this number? 19.7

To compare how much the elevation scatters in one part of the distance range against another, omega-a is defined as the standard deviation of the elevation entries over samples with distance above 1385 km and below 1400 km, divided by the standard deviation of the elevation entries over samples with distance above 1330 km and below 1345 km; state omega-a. 3.3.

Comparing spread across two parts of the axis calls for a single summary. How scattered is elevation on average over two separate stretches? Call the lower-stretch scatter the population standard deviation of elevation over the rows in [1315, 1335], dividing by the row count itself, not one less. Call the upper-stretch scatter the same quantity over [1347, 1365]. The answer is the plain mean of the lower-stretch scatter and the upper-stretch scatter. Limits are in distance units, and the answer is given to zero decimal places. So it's 16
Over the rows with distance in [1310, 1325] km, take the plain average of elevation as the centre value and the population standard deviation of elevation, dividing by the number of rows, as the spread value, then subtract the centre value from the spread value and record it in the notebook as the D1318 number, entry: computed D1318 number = -396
